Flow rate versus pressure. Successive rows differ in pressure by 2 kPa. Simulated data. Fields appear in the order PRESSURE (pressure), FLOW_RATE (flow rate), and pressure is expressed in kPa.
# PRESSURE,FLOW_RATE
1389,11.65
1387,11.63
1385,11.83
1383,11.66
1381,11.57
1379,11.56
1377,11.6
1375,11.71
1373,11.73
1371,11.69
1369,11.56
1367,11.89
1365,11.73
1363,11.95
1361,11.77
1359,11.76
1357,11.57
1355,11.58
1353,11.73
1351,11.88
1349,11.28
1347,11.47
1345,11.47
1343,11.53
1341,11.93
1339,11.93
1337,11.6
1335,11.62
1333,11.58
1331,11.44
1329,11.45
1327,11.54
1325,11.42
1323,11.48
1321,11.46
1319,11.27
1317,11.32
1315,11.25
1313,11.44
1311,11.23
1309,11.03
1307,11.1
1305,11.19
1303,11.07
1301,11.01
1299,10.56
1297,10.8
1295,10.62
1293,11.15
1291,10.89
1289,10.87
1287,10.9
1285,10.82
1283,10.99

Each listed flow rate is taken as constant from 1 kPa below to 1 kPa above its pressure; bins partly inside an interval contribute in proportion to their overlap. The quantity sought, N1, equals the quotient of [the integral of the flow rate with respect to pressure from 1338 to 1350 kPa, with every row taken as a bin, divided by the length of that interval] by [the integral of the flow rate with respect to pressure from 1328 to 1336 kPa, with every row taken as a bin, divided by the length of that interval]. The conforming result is 1.01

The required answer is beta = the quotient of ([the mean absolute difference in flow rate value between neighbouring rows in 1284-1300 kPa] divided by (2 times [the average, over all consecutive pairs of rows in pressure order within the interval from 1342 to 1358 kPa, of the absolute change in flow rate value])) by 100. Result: 0.0058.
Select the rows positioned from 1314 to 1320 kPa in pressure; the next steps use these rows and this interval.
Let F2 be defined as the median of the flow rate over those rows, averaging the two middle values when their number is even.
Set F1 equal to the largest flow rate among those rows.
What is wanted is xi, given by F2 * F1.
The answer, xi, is 128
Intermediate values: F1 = 11.32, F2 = 11.3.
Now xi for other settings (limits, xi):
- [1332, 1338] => 135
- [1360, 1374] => 140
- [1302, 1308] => 124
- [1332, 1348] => 138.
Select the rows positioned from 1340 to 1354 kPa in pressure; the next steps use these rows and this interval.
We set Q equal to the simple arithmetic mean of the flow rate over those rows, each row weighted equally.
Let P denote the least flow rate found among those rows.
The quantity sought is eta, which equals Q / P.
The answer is 1.03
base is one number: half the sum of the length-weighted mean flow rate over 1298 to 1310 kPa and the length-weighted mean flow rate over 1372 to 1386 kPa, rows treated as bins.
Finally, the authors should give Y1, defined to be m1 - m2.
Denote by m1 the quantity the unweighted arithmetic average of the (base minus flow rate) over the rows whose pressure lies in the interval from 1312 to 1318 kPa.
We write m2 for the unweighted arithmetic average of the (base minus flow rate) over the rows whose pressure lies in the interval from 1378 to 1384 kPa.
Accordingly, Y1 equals 0.3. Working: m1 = -0.01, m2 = -0.27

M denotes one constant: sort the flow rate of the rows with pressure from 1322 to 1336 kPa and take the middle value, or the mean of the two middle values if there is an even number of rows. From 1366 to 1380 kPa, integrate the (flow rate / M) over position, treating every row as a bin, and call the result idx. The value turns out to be 14.2 kPa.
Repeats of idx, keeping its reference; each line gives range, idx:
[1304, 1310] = 5.8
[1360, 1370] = 10.3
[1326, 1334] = 8.0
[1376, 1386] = 10.1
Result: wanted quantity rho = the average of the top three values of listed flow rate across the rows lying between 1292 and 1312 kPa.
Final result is 11.2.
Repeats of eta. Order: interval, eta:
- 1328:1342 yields 1.02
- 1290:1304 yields 1.03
